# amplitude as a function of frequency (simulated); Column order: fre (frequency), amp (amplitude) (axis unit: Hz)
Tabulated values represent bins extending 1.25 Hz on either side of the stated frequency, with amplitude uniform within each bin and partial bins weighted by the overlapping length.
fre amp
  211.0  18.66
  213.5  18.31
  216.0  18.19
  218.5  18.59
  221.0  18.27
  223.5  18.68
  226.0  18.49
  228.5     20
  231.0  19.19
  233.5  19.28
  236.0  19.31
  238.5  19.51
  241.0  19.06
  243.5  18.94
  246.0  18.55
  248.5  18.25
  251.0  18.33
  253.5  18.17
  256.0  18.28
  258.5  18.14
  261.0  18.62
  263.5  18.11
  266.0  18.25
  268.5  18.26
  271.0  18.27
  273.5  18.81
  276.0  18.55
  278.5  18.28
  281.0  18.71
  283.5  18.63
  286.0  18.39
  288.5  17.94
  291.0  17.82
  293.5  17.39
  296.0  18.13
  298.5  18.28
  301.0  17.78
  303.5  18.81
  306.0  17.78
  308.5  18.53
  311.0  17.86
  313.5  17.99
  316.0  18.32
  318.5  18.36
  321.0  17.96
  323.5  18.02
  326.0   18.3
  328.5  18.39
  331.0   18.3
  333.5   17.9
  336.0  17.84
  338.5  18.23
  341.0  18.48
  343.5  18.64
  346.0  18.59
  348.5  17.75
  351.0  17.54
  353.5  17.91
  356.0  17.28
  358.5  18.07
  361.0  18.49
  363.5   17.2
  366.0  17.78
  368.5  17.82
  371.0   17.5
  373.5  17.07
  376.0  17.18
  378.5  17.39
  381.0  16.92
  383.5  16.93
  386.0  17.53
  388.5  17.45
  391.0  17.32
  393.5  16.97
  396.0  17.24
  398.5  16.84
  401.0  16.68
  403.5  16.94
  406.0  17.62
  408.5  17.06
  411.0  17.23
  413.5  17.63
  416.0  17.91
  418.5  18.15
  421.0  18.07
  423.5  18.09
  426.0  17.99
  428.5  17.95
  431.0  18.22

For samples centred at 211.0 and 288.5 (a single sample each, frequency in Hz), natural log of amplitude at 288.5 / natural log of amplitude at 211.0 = 0.987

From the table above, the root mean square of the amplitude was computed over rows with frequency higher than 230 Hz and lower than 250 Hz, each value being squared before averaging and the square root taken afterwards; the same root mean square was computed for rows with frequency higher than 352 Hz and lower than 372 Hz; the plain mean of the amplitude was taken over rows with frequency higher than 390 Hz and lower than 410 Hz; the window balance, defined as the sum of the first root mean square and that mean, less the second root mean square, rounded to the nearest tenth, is 18.3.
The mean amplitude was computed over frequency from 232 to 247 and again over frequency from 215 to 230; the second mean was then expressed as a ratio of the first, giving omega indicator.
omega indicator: 0.979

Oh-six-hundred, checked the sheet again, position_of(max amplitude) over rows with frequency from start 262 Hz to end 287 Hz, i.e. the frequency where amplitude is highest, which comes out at 273.5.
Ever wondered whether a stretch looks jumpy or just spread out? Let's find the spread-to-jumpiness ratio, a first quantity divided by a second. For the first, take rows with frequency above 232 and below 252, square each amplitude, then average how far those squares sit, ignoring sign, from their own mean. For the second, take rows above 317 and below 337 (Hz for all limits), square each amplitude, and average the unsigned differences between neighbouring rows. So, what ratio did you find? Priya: 2.1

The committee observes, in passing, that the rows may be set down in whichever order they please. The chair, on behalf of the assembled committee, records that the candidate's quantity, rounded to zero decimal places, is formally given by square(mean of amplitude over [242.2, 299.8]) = 335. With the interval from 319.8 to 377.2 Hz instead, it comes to 321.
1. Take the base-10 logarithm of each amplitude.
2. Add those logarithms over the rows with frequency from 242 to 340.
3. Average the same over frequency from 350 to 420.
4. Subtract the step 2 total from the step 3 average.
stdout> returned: -48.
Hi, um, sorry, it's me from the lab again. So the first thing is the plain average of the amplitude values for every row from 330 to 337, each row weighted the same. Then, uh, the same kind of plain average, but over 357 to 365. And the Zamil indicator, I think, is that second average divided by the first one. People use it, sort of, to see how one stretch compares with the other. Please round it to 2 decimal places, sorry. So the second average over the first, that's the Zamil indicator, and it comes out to 0.99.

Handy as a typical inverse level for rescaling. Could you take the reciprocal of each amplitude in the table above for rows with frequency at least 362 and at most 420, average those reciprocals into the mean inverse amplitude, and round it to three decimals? 0.058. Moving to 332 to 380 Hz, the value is 0.056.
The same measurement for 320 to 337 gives 0.055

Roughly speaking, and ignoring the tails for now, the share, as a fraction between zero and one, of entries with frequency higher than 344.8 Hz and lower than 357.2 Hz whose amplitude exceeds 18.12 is 0.20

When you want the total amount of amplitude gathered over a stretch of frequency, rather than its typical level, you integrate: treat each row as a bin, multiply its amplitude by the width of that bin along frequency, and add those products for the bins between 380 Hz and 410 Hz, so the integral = 514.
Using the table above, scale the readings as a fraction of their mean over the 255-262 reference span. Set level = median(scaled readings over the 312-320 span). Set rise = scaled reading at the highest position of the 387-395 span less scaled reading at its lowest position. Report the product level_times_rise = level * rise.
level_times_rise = -0.03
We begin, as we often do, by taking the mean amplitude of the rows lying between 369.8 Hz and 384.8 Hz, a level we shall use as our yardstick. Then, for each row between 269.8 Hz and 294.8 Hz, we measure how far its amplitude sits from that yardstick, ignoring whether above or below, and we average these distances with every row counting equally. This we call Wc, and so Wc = 1.1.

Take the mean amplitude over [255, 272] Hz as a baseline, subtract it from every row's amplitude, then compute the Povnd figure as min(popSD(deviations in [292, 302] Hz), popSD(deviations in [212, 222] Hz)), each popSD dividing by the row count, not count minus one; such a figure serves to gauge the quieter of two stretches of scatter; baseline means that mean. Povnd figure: 0.15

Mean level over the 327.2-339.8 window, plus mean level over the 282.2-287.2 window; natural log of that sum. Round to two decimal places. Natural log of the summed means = 3.60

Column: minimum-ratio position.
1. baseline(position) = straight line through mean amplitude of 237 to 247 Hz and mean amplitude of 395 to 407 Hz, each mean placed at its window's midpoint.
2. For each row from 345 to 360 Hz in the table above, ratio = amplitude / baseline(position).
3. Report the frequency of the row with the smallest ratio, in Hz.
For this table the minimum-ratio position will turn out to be 356.0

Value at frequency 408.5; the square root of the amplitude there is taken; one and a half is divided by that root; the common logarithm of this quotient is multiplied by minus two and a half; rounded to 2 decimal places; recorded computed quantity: 1.10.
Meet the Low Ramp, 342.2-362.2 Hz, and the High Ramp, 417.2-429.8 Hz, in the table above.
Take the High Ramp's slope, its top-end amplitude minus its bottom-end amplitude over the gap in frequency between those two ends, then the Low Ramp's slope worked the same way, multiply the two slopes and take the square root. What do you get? 0.013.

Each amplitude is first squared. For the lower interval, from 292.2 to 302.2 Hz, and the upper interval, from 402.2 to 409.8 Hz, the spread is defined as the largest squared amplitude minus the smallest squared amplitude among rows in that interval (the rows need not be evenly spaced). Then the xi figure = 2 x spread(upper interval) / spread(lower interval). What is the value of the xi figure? 1.5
